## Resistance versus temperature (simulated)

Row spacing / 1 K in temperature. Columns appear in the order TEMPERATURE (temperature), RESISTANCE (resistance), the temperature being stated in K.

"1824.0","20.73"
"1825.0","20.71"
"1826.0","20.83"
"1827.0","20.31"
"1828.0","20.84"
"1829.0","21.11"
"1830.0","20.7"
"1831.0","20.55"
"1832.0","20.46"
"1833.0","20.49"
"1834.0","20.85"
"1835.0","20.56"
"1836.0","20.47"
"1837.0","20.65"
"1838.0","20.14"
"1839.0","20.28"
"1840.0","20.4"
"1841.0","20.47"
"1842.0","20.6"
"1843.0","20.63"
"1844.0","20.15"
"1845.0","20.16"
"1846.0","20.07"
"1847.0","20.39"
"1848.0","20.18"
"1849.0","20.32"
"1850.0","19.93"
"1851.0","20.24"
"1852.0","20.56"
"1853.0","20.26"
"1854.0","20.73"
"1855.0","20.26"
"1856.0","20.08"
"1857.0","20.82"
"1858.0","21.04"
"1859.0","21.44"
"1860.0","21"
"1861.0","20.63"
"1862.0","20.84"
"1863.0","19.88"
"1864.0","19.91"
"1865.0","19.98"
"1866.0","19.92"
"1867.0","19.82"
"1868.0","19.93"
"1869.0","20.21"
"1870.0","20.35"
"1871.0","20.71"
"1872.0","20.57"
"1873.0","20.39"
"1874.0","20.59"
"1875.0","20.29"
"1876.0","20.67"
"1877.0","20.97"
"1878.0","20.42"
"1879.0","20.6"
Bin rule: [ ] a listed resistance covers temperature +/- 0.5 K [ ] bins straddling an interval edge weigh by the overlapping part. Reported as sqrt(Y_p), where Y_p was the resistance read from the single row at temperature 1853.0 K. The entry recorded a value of 4.50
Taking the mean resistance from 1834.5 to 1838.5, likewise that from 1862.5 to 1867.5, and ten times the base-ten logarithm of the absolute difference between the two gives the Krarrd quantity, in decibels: -2.6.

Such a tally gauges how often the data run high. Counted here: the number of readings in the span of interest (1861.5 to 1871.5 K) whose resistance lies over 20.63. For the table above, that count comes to 2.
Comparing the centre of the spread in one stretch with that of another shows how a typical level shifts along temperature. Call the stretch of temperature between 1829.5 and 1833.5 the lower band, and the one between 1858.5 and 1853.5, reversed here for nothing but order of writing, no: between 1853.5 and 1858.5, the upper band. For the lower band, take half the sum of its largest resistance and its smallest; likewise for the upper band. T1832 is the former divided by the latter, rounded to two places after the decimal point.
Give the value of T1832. 1.00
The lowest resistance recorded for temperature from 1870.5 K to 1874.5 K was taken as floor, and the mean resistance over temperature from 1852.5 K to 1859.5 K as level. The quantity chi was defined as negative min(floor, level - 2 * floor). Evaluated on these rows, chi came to 20.1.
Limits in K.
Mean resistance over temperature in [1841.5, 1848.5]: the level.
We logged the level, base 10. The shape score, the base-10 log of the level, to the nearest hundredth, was 1.31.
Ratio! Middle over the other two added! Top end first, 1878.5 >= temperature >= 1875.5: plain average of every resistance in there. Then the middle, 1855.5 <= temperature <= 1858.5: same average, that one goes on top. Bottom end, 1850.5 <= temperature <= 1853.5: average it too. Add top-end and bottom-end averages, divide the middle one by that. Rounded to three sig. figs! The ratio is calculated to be 0.503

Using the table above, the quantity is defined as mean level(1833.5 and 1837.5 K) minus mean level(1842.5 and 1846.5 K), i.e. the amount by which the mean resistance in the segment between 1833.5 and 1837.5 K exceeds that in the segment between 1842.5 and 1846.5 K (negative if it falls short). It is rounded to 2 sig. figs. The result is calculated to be 0.38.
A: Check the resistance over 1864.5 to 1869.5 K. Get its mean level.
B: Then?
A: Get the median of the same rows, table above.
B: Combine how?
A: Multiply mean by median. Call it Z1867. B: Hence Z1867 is 398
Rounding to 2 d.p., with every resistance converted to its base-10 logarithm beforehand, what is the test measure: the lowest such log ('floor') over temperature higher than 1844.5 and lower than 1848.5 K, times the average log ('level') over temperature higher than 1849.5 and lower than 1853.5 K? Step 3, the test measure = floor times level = 1.70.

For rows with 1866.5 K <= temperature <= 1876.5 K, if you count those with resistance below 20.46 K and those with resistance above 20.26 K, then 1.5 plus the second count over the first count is 2.7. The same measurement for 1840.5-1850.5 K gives 2.2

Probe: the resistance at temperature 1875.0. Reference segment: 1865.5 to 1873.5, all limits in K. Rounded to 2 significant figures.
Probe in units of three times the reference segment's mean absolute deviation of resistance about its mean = 25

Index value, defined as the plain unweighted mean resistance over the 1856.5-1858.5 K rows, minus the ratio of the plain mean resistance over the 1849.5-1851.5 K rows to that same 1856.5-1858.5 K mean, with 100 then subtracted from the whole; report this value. -80.0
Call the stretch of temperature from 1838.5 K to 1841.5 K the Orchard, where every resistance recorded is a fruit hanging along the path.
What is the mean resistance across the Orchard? 20.4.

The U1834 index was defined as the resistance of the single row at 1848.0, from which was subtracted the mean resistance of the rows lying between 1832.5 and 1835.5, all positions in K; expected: -0.5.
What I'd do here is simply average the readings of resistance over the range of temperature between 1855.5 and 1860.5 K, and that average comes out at 20.88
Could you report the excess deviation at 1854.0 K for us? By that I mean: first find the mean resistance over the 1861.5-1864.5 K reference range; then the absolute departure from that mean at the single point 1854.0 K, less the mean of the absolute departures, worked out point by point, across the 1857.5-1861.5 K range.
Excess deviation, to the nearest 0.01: -0.30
